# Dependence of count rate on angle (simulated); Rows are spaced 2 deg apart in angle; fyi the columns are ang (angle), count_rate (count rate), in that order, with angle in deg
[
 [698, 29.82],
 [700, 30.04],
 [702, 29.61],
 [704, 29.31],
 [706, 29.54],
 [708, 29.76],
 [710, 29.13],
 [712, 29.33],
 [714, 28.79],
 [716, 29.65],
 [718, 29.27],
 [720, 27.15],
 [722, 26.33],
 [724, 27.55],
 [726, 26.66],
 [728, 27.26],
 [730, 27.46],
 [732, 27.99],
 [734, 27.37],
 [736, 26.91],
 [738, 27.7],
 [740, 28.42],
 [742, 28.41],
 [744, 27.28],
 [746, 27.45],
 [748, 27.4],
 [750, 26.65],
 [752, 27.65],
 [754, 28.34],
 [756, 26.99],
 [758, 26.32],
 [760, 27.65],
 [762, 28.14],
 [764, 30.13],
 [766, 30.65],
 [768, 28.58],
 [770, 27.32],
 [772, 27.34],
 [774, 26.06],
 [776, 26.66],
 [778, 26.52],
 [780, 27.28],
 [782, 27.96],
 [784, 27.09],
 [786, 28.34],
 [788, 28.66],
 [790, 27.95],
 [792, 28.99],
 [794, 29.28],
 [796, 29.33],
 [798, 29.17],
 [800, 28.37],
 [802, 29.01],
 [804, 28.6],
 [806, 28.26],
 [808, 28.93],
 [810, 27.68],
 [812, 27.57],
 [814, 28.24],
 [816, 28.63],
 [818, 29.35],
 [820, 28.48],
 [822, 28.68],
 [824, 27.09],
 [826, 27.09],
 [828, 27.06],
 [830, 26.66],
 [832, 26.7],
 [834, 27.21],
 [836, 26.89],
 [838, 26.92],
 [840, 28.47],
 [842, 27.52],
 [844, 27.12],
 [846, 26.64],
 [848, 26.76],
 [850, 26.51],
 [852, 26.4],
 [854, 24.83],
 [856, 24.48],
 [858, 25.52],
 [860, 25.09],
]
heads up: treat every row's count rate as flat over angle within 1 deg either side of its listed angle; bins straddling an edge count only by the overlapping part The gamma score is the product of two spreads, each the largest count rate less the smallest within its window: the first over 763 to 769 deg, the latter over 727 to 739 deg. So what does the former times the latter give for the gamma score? 2.24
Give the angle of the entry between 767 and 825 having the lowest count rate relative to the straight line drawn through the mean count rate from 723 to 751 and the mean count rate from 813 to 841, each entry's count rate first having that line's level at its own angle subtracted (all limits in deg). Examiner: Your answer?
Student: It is 774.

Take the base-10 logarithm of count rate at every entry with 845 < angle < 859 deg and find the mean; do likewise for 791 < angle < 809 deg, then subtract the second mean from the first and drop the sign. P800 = 0.0479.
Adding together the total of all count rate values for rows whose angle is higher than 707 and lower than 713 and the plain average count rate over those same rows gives 118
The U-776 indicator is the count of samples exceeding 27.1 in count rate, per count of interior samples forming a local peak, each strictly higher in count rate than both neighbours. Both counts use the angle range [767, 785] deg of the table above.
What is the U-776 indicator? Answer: 1.67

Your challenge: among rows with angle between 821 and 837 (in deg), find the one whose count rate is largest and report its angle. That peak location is 822 deg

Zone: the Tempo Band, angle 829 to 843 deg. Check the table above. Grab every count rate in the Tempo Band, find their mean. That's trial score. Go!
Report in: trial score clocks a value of 27.2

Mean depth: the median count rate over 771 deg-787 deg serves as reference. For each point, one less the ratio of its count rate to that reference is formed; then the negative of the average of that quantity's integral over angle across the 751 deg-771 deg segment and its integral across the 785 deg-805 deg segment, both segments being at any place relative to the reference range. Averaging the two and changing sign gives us 0.95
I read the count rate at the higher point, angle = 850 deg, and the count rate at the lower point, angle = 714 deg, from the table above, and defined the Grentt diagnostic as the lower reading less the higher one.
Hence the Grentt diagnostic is 2.3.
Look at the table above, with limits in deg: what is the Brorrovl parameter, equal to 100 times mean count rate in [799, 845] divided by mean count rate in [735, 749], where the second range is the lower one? 101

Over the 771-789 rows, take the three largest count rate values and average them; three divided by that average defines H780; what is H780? 0.106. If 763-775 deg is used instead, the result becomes 0.101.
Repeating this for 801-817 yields 0.104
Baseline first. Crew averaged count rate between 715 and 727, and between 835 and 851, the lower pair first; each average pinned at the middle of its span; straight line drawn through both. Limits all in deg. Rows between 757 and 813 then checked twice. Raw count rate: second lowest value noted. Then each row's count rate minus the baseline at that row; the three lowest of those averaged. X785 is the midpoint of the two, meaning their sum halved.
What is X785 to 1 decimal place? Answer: 12.6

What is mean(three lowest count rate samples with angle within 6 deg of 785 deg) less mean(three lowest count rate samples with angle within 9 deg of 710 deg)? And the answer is -1.6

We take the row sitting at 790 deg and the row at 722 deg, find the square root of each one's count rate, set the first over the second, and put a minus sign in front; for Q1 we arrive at -1.03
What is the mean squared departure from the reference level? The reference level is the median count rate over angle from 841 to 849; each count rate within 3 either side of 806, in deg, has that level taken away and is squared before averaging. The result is 2.82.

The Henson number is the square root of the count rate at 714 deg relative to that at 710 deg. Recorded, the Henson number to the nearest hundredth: 0.99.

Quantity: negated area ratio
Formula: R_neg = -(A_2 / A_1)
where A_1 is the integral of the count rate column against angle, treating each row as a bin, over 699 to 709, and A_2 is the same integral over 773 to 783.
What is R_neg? -0.91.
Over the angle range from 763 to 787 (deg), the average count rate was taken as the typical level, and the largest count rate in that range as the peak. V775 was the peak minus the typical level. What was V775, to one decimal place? 2.8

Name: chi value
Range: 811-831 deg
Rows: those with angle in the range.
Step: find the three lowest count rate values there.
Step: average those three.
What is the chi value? 26.9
